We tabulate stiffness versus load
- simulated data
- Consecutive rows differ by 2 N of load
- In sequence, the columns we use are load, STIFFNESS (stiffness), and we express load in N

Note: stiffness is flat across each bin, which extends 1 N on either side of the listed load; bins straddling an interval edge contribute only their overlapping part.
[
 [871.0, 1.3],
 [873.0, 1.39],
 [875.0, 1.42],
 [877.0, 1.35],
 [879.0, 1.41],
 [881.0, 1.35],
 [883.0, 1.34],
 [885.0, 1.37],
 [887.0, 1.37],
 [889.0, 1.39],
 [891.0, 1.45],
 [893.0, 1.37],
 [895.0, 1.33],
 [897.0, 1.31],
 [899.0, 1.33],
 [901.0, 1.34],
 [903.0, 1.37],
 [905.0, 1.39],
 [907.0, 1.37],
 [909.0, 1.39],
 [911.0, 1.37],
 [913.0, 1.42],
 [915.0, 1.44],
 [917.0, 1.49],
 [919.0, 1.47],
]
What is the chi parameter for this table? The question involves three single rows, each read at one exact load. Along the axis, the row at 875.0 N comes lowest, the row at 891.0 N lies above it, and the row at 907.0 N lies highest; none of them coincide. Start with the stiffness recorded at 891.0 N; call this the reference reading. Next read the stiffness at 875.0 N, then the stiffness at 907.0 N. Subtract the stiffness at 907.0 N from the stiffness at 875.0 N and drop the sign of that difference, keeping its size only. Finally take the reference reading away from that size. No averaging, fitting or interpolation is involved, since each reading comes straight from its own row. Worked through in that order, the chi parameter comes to -1.400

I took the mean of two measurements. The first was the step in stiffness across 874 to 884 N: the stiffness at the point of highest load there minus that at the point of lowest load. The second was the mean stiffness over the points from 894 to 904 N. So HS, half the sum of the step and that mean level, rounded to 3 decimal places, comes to 0.628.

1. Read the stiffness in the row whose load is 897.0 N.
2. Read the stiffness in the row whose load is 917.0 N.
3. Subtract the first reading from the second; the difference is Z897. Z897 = 0.18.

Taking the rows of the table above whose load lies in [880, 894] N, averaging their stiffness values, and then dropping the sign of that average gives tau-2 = 1.38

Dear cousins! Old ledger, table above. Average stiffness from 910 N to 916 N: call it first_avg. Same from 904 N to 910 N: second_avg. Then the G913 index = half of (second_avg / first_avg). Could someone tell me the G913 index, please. 0.49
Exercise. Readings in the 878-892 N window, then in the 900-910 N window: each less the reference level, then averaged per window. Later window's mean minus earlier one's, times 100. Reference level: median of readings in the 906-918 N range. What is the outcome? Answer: -1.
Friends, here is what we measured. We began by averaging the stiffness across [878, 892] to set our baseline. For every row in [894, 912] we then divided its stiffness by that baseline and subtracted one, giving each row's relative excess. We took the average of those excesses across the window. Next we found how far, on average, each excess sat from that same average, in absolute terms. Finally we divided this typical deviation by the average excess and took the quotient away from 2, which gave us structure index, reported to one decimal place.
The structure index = 2.9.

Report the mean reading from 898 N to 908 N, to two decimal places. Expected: 1.36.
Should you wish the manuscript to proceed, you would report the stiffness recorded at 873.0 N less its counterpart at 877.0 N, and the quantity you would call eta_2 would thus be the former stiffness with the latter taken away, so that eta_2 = 0.040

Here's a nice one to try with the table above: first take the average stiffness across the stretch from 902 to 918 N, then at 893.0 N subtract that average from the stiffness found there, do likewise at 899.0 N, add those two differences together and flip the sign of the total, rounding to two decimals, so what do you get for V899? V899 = 0.11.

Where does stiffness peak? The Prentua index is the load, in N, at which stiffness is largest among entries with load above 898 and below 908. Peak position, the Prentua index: 905.0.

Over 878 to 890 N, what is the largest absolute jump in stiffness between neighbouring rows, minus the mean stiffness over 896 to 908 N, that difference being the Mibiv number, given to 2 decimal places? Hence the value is -1.29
